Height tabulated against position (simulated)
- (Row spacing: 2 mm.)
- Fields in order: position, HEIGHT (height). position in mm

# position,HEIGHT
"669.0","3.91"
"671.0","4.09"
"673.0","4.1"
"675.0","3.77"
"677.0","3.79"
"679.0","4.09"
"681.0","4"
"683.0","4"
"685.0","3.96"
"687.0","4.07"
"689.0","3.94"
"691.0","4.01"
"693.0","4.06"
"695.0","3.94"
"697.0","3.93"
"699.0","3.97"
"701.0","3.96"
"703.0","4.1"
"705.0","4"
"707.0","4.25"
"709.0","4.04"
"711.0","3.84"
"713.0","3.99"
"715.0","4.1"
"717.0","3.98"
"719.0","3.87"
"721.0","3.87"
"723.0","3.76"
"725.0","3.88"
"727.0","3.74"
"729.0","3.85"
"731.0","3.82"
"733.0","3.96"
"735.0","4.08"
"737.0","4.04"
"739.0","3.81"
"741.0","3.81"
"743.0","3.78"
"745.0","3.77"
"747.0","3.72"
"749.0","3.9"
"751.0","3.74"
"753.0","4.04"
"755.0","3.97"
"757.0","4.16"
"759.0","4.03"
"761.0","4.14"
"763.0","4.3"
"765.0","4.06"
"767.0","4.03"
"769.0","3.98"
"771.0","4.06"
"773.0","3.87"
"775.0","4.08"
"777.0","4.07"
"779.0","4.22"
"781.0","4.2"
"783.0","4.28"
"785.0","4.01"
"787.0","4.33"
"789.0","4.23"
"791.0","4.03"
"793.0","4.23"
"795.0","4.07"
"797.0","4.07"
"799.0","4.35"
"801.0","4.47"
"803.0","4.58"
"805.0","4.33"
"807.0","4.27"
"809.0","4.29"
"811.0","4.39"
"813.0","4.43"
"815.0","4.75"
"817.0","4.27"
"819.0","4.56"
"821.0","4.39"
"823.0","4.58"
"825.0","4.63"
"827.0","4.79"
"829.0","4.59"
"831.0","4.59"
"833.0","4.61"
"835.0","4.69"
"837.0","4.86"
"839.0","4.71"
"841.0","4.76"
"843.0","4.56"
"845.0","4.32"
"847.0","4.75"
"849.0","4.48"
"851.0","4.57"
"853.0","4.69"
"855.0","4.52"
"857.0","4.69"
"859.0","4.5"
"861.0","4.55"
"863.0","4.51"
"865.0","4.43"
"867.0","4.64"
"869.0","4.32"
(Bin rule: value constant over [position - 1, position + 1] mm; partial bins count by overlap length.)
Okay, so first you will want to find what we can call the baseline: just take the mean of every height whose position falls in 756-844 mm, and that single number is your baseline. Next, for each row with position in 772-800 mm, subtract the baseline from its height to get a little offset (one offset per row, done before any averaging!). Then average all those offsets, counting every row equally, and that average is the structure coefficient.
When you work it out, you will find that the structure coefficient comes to -0.19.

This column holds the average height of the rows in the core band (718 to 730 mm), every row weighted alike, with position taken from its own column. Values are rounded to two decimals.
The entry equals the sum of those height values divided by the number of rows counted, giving 3.83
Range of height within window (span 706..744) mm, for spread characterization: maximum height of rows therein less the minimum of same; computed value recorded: 0.51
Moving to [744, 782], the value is 0.58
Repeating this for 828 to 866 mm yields 0.54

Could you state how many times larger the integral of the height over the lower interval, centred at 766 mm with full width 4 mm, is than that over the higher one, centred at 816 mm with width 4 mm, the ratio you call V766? 0.90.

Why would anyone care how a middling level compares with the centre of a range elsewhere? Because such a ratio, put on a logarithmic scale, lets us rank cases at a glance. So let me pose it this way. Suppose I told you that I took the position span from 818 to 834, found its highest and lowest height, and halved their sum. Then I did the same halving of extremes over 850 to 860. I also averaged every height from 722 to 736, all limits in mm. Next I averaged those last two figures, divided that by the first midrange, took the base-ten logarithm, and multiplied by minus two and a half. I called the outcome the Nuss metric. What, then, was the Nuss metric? 0.09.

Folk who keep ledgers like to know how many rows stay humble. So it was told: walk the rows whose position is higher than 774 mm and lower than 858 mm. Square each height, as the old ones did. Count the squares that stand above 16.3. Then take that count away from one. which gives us -39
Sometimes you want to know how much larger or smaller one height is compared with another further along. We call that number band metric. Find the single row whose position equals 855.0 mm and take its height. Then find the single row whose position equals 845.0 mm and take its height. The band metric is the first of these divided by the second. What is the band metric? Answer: 1.05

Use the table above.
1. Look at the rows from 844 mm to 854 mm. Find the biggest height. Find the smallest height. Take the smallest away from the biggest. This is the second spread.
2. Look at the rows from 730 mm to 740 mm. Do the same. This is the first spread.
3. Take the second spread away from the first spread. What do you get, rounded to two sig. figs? -0.16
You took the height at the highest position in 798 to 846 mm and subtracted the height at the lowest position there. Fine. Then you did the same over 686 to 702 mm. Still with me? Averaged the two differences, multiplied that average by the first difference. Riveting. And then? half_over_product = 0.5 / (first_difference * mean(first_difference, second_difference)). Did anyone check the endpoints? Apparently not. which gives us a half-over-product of 238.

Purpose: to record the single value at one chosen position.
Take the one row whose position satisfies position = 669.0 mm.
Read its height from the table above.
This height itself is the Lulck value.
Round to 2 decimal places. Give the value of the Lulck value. 3.91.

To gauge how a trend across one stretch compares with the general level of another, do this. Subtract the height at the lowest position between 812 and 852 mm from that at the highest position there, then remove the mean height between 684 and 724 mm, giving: -3.8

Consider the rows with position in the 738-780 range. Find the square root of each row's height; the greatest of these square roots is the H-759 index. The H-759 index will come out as 2.07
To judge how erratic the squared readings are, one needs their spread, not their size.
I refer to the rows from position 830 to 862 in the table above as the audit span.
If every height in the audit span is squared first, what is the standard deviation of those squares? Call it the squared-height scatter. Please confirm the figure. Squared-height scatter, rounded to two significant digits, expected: 1.2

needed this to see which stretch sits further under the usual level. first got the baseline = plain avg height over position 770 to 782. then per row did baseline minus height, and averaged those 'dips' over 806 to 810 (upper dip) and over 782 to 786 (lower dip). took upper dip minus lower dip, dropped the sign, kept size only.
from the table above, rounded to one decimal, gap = 0.1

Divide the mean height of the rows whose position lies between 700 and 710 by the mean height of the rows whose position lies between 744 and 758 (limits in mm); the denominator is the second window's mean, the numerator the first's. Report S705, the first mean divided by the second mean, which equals 1.04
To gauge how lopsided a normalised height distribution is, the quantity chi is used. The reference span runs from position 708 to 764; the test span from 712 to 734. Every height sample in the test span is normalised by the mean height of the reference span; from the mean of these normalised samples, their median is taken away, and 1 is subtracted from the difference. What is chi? -0.99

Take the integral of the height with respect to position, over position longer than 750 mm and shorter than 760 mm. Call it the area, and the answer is 39.9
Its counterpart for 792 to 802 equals 42.4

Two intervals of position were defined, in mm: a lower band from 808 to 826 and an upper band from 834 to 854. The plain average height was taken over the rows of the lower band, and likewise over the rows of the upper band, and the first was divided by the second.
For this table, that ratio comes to 0.965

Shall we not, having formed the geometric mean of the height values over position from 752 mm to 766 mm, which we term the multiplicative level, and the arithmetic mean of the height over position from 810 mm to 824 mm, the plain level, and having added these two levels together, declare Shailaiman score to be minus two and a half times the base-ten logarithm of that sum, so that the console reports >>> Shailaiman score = -2.334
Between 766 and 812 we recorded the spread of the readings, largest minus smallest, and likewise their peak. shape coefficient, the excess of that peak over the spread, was 3.87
